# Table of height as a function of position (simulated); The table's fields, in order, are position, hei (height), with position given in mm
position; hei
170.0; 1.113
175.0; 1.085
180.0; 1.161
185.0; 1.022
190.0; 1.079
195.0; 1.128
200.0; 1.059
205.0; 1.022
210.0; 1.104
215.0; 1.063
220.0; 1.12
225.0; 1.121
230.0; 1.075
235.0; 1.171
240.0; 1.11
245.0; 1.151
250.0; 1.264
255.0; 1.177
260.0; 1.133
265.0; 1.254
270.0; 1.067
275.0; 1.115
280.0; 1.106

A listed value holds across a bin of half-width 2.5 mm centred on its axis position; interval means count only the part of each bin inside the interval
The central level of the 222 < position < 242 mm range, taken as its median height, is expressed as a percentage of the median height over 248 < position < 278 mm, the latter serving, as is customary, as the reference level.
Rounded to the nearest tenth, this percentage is 96.6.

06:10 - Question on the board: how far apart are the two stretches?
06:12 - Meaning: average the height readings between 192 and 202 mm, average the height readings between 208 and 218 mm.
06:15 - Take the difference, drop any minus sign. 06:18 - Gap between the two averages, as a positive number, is 0.010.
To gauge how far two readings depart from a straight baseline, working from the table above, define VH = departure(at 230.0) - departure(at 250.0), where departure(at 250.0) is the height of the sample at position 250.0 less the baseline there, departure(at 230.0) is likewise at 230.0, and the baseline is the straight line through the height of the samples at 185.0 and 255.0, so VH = -0.14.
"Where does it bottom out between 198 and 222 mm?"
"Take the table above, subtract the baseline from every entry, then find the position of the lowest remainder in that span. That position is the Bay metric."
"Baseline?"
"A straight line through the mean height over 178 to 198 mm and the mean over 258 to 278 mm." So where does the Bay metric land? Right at 205.0 mm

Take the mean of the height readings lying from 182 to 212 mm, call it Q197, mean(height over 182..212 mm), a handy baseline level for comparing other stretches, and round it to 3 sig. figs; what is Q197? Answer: 1.07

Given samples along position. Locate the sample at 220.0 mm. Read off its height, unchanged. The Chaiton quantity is 1.12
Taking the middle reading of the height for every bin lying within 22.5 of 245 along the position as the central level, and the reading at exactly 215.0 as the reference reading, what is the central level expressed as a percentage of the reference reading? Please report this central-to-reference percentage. 108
